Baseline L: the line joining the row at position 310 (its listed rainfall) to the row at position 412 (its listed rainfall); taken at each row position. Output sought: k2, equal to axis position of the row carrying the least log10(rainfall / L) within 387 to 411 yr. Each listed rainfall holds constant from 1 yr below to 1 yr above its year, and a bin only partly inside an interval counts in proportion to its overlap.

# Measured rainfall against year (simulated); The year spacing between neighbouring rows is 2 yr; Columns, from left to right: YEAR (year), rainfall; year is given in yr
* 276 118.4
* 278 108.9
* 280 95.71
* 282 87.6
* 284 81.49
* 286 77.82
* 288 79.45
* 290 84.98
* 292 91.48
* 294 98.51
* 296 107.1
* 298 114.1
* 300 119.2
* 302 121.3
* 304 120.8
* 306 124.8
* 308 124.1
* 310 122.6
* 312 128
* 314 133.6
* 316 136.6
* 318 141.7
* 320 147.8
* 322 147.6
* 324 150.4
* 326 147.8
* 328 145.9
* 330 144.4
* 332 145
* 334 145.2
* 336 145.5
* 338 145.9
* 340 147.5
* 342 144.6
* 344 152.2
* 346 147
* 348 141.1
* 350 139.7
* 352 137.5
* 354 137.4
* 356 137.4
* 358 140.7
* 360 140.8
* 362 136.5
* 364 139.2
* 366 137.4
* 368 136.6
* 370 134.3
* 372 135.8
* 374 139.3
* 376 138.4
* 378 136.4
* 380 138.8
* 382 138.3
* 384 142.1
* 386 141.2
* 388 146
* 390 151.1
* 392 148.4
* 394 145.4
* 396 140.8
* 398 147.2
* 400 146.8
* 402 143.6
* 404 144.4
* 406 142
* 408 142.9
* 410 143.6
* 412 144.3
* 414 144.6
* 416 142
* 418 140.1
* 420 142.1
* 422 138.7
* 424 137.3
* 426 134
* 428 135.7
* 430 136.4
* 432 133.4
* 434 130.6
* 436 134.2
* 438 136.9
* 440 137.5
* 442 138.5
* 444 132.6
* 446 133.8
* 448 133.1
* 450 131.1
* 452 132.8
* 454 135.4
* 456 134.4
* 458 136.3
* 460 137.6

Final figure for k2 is 406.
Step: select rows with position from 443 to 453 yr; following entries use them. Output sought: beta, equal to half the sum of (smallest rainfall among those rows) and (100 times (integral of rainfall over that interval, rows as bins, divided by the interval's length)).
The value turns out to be 6700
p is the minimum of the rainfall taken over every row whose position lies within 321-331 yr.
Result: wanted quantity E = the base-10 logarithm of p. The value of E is 2.16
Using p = 144.4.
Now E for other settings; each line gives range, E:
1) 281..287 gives 1.89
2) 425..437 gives 2.12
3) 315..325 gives 2.14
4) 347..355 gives 2.14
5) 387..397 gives 2.15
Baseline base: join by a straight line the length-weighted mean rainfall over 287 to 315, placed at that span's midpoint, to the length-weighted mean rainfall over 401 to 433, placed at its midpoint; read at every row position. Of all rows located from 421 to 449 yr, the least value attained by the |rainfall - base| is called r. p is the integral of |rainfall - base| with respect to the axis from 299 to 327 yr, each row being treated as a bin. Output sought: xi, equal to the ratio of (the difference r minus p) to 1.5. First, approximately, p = 511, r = 3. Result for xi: -339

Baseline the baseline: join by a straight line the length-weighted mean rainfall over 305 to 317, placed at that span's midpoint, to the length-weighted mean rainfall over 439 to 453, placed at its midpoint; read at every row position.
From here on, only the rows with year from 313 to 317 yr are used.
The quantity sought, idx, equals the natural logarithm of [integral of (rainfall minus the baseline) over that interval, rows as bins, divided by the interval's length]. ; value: 1.9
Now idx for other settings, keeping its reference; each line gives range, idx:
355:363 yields 2.1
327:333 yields 2.8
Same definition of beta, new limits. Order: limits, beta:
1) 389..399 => 7399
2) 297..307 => 6059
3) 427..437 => 6768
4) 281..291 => 4152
